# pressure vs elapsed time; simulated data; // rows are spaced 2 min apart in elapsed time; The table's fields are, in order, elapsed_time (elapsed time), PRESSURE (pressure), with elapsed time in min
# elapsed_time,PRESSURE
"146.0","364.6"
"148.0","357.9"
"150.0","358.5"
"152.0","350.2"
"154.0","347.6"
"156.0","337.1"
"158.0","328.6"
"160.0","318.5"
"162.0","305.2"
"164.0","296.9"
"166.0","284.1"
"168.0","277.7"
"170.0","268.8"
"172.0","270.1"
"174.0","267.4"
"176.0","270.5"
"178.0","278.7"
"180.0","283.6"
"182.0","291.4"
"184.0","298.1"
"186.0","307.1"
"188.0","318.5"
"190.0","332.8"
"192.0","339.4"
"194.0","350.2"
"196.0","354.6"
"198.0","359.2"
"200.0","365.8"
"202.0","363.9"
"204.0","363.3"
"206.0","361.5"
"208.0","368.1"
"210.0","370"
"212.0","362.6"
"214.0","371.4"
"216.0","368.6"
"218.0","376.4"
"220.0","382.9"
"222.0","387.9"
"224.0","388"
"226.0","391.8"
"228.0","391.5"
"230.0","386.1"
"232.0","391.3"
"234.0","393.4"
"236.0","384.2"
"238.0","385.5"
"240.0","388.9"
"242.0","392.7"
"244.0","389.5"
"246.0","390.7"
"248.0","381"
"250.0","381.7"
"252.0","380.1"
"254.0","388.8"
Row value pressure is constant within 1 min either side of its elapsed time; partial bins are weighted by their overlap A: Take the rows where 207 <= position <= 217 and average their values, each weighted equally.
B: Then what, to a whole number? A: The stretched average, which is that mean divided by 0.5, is 736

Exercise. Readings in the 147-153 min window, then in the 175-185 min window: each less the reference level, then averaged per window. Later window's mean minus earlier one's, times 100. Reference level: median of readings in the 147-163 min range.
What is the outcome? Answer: -7107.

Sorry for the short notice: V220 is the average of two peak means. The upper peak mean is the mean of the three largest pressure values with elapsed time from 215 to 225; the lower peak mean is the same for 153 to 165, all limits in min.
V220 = 362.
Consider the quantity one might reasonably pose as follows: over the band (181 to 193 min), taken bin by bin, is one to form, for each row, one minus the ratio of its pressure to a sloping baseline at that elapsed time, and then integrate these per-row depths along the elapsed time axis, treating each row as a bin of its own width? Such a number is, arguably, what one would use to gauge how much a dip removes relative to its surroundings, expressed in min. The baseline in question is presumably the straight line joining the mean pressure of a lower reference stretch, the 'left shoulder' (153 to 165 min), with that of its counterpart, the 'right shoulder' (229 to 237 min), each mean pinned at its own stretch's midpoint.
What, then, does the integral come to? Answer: 1.1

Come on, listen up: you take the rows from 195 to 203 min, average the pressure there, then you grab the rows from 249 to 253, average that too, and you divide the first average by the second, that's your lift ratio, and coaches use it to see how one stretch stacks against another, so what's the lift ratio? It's 0.947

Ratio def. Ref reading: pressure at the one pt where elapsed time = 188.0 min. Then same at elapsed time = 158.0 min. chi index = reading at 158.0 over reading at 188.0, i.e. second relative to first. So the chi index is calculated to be 1.03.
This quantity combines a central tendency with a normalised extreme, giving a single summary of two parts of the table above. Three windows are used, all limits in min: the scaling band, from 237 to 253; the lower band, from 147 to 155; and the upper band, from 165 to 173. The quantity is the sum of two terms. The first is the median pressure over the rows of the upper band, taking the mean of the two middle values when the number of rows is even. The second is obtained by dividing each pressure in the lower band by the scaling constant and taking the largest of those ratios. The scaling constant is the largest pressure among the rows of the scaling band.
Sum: 275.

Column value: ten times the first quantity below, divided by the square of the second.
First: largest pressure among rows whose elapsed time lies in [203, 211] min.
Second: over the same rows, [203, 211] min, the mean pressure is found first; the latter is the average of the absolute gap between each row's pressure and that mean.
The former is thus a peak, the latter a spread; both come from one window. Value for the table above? 335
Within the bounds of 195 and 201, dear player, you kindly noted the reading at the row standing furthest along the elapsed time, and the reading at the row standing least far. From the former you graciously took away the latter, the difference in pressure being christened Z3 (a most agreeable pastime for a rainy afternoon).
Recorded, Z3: 11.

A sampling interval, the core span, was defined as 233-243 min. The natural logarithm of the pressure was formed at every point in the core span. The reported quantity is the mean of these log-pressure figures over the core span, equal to 5.96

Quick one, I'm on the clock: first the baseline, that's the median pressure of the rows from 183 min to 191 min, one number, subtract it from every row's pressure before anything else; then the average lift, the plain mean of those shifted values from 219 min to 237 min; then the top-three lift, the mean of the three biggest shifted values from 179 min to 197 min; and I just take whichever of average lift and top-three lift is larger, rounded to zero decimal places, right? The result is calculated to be 76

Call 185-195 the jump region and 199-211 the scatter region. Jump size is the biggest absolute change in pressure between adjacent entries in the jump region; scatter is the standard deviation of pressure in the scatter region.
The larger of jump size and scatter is 14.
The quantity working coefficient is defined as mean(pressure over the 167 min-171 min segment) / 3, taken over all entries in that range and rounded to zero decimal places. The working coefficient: 91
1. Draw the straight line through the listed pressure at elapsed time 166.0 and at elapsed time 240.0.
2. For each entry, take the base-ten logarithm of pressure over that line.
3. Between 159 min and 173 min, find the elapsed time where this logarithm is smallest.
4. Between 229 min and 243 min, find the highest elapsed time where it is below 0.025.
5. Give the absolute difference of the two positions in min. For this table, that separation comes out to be 70 min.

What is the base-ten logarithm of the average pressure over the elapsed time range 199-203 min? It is 2.56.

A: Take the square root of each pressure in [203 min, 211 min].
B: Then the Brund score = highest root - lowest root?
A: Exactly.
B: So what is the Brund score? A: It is 0.22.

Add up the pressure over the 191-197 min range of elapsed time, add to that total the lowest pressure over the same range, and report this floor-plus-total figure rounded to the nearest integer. 1384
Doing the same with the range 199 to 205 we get 1456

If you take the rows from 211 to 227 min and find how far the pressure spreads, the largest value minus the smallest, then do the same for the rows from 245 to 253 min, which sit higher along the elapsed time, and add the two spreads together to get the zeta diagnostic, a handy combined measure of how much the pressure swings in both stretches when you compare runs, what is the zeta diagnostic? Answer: 40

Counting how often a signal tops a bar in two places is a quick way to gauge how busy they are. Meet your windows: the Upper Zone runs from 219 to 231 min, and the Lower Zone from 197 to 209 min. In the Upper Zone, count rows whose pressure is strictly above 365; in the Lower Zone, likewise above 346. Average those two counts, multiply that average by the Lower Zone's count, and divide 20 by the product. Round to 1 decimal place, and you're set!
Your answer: 0.6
